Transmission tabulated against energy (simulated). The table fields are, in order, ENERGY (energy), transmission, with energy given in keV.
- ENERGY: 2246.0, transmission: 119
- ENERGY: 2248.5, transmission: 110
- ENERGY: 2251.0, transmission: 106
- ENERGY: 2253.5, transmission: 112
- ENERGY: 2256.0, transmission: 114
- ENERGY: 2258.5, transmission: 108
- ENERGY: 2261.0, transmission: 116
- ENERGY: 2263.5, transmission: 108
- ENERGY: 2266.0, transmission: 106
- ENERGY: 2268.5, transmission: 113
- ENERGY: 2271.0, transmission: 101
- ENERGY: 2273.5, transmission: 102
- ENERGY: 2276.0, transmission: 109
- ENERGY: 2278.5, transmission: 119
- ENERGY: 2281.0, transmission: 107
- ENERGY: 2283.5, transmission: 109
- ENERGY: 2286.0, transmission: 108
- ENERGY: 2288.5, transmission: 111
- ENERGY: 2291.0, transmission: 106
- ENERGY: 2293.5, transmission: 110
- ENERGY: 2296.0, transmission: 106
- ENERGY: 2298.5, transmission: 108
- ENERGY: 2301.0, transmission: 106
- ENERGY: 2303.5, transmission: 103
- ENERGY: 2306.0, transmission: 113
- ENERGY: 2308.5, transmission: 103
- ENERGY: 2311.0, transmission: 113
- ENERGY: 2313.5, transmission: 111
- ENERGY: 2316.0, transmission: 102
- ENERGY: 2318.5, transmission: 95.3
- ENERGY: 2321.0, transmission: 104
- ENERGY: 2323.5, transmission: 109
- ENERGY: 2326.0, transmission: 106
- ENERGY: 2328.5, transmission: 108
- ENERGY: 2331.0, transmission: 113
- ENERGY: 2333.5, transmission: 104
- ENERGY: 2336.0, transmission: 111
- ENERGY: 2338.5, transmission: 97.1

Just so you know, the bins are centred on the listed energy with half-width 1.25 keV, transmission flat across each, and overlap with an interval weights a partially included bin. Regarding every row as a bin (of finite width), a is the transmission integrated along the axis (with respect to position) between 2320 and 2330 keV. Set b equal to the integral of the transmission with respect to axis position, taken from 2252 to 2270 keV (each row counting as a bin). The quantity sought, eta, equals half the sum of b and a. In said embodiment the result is 1532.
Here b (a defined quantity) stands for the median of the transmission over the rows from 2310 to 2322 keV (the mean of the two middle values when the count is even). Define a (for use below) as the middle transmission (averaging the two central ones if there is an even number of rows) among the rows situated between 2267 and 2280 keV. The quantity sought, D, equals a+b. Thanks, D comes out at 213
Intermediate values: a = 109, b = 104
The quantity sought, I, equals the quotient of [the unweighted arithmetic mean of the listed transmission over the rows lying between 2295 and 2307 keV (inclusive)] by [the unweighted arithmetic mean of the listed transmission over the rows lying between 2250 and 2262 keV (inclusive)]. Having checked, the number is 0.96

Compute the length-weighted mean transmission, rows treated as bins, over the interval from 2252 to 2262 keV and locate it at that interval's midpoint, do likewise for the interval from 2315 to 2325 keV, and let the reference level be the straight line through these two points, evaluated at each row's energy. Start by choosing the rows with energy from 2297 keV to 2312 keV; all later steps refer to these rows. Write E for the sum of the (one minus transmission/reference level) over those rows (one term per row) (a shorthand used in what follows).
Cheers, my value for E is -0.15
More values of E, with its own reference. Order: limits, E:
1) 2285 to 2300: -0.07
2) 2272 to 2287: -0.01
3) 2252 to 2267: 0.06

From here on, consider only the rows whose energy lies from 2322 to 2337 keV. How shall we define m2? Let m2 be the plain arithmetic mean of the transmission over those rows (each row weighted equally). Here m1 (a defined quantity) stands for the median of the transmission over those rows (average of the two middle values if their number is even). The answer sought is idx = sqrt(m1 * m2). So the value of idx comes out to 108.5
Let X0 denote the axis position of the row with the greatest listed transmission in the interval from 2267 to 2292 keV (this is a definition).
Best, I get 2278.5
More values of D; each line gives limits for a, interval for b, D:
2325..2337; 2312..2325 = 212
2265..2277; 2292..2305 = 212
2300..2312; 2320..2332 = 214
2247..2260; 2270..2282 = 217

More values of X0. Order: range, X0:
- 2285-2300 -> 2288.5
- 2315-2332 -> 2331.0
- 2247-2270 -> 2261.0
